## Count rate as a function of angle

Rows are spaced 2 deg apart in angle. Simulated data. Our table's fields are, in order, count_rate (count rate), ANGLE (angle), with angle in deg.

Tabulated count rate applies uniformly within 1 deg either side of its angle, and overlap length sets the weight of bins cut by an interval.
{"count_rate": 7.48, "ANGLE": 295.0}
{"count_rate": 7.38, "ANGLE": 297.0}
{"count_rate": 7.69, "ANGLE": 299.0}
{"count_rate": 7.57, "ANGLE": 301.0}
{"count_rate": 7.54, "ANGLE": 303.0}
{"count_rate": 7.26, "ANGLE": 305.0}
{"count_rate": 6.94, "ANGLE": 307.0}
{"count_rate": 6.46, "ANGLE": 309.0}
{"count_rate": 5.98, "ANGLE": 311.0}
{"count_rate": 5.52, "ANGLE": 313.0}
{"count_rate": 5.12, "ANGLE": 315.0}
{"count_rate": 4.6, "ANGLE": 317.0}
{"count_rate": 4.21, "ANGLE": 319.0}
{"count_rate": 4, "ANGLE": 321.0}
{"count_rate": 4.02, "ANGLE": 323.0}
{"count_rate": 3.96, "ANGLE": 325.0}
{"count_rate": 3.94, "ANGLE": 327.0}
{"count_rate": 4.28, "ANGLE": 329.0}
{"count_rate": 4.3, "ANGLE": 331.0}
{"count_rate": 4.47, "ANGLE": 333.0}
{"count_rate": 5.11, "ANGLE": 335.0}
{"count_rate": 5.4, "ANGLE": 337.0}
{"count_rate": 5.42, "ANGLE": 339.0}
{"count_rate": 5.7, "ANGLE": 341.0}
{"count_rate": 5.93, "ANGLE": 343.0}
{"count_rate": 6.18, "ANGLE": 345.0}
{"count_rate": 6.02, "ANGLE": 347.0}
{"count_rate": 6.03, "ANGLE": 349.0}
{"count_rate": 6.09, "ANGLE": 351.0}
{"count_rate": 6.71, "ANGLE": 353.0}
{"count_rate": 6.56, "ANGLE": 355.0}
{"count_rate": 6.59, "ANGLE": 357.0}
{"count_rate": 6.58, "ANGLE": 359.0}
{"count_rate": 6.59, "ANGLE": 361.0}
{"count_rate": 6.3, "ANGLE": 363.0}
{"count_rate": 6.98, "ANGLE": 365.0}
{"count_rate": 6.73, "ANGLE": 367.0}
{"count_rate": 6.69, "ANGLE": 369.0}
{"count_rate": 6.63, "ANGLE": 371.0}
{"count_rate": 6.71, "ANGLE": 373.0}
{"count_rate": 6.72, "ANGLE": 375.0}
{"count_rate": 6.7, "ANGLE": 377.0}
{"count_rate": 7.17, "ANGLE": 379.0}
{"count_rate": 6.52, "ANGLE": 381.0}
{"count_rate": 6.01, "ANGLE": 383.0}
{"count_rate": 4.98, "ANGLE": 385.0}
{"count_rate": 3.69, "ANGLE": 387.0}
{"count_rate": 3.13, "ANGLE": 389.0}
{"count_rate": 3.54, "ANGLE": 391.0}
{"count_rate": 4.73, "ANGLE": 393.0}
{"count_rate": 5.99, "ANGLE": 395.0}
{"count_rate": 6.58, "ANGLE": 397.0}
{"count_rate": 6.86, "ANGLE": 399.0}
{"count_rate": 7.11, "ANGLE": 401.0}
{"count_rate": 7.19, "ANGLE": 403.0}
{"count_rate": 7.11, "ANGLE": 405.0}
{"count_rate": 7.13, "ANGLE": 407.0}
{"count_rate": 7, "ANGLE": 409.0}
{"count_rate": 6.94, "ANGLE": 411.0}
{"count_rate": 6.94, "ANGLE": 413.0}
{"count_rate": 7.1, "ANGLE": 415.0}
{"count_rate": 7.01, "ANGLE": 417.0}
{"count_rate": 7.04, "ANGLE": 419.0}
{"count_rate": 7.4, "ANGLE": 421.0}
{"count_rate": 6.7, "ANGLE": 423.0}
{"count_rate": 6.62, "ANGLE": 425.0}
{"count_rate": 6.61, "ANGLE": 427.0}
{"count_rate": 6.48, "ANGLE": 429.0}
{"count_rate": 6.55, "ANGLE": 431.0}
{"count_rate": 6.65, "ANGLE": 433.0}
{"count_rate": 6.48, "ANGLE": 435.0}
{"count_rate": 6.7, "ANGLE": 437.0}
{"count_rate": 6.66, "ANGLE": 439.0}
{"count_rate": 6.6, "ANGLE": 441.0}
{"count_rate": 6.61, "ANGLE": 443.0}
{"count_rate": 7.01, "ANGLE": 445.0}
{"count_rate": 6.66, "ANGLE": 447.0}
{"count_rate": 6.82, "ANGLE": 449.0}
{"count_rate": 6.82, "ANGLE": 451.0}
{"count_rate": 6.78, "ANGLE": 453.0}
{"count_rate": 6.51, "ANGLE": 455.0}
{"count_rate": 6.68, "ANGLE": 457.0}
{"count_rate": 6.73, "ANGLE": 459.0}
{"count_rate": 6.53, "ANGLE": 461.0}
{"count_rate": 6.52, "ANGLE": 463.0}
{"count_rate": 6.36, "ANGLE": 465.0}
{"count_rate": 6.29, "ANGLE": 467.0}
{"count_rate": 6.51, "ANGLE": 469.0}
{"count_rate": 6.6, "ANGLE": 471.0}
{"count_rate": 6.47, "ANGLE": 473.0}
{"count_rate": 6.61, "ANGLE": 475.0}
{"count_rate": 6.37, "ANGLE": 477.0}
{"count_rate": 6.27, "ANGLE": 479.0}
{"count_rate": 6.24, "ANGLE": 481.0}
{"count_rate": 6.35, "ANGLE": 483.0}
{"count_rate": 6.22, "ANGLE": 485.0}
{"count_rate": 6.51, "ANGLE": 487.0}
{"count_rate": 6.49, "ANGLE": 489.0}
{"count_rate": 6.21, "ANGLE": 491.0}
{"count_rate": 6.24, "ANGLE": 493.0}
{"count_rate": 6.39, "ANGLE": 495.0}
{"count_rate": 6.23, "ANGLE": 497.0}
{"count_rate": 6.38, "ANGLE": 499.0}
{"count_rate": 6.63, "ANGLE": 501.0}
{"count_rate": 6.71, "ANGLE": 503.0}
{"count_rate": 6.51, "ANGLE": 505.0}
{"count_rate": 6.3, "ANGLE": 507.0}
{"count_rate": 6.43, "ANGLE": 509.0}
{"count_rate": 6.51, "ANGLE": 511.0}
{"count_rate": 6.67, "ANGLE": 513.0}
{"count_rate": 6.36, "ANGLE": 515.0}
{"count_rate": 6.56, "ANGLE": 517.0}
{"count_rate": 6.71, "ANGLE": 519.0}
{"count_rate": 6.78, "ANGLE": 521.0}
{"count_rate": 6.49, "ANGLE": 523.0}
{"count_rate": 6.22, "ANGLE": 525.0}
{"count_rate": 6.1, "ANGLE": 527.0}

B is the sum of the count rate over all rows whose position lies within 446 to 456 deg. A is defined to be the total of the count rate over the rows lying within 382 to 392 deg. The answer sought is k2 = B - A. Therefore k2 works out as 12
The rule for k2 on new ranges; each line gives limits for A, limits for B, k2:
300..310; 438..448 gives -2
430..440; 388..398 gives -9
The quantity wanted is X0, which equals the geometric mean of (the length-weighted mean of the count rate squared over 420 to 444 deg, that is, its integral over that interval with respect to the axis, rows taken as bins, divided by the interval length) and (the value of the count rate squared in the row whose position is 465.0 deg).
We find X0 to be 42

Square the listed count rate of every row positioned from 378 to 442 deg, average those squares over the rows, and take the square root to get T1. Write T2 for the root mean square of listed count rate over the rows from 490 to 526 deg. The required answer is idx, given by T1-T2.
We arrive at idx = 0.0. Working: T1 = 6.44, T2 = 6.47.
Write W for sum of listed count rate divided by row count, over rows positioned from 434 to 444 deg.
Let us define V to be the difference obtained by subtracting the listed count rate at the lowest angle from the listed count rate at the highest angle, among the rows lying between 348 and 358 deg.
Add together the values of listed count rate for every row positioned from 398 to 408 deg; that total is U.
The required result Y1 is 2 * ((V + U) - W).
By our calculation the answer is 59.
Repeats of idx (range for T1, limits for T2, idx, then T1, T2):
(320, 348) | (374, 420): -1.4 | 4.98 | 6.35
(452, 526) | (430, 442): -0.1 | 6.47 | 6.61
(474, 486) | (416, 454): -0.4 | 6.34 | 6.75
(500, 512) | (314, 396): 0.9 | 6.52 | 5.65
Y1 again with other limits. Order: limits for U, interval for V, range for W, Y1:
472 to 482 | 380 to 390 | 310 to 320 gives 47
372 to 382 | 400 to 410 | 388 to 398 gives 58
